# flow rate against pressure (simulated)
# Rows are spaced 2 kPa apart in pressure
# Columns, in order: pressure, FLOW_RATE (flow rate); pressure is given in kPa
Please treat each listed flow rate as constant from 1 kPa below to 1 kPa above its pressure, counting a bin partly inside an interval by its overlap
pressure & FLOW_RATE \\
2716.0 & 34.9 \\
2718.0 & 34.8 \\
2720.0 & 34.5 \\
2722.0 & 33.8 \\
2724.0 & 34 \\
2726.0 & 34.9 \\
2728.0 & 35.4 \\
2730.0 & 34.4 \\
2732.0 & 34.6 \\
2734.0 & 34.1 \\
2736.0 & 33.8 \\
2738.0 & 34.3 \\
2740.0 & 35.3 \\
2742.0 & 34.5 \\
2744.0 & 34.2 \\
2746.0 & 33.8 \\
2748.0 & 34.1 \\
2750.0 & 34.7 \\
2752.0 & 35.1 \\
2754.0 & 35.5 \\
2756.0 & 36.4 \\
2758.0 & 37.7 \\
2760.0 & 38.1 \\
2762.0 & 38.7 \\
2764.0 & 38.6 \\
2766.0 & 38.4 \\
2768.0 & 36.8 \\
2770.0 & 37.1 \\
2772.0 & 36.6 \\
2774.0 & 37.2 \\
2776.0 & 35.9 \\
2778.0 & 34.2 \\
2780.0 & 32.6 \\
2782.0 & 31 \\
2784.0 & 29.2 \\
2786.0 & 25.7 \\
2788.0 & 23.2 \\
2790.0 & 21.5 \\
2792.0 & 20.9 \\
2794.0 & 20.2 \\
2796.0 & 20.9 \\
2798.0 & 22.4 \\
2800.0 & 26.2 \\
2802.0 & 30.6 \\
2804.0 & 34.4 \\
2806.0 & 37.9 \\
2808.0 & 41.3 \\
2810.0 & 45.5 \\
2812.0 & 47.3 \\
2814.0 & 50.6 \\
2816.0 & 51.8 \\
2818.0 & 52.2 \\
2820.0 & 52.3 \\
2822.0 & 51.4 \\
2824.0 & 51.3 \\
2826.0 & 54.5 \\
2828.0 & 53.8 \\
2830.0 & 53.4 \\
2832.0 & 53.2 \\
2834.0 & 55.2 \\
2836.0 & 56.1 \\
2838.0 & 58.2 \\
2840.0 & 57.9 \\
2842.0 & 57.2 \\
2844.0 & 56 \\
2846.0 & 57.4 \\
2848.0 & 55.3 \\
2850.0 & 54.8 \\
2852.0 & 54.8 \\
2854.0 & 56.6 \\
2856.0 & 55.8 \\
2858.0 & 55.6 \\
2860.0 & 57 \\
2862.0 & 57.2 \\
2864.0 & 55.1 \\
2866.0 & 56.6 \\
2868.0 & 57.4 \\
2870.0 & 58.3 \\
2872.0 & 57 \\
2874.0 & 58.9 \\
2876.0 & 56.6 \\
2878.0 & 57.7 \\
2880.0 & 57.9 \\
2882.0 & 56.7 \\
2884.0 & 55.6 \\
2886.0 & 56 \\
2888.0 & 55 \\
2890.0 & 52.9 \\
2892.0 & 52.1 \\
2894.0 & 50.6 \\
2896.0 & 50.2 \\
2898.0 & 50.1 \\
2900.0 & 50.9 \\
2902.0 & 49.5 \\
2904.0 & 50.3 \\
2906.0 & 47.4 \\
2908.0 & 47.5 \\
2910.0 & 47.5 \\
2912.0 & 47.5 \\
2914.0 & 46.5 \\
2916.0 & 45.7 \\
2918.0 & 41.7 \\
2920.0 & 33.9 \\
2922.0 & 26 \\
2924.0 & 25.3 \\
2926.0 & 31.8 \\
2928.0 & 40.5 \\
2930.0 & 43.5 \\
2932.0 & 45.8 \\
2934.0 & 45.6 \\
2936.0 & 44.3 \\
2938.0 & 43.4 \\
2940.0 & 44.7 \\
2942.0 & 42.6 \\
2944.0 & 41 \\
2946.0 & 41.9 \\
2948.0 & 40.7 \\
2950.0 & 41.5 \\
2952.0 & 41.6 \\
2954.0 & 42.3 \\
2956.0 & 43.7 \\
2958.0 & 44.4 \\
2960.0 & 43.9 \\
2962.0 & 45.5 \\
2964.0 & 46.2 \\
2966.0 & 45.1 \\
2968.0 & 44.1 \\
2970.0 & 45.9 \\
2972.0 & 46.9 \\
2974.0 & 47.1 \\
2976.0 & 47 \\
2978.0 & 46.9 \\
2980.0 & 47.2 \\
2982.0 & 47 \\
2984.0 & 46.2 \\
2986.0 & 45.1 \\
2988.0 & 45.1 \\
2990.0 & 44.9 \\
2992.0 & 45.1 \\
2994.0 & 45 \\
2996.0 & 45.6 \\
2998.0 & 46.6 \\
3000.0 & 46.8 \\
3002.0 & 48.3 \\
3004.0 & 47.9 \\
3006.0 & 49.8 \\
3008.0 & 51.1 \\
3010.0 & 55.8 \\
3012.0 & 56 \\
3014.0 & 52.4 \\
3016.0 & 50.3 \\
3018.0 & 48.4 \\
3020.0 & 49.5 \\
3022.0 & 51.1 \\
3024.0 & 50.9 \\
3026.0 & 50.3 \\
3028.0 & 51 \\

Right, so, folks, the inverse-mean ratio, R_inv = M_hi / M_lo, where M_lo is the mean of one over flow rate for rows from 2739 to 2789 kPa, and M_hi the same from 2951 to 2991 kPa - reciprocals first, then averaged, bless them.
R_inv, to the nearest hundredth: 0.75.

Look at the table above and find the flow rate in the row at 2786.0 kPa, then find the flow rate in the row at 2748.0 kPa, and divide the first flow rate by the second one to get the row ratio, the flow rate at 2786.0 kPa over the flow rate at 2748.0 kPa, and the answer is 0.75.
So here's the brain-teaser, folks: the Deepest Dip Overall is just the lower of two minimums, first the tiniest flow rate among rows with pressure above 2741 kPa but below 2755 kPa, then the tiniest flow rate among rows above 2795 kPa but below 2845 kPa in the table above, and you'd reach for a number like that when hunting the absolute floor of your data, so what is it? 21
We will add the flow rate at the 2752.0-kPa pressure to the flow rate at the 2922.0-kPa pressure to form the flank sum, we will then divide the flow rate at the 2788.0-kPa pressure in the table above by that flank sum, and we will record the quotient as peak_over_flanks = 0.38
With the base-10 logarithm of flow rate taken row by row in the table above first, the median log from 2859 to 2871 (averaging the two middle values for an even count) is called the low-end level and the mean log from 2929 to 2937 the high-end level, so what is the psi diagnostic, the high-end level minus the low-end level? -0.11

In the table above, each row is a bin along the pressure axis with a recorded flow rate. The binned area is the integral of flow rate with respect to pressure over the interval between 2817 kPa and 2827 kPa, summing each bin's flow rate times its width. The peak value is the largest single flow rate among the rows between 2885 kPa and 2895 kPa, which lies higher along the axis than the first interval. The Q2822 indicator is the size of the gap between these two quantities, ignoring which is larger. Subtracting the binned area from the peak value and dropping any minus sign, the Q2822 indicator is 467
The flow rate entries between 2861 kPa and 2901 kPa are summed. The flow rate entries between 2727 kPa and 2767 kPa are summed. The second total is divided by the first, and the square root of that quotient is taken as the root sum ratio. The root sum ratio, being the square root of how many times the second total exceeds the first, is 0.80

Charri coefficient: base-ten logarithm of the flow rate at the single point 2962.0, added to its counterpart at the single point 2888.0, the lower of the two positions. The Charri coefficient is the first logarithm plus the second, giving 3.40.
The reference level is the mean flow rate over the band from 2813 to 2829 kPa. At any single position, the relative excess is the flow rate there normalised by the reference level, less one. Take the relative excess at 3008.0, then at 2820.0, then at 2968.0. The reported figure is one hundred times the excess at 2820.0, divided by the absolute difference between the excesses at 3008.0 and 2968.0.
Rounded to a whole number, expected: 1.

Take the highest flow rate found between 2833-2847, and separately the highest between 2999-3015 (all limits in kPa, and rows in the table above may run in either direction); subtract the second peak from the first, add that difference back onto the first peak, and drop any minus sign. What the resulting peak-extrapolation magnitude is 60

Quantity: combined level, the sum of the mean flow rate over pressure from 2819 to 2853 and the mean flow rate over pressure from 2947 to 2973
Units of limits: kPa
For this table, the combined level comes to 99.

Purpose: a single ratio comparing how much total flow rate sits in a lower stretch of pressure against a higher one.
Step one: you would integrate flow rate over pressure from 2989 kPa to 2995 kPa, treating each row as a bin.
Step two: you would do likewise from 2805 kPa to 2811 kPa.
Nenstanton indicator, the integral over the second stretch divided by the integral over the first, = 0.92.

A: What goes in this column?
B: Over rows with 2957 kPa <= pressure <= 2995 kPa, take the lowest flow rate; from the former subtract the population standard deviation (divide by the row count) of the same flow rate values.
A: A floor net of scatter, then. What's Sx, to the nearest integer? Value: 43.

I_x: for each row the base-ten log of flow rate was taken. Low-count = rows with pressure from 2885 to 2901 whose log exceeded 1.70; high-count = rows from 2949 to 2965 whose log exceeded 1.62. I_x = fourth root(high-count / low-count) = 0.96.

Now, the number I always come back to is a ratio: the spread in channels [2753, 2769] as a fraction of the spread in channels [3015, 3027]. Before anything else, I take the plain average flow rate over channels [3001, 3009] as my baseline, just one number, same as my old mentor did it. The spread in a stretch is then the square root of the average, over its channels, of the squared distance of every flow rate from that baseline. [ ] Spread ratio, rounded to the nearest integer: 10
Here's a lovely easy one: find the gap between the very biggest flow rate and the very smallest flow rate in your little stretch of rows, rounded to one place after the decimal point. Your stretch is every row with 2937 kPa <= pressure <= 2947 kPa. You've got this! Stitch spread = 3.7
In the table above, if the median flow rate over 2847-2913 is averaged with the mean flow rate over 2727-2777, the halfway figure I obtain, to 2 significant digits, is 46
